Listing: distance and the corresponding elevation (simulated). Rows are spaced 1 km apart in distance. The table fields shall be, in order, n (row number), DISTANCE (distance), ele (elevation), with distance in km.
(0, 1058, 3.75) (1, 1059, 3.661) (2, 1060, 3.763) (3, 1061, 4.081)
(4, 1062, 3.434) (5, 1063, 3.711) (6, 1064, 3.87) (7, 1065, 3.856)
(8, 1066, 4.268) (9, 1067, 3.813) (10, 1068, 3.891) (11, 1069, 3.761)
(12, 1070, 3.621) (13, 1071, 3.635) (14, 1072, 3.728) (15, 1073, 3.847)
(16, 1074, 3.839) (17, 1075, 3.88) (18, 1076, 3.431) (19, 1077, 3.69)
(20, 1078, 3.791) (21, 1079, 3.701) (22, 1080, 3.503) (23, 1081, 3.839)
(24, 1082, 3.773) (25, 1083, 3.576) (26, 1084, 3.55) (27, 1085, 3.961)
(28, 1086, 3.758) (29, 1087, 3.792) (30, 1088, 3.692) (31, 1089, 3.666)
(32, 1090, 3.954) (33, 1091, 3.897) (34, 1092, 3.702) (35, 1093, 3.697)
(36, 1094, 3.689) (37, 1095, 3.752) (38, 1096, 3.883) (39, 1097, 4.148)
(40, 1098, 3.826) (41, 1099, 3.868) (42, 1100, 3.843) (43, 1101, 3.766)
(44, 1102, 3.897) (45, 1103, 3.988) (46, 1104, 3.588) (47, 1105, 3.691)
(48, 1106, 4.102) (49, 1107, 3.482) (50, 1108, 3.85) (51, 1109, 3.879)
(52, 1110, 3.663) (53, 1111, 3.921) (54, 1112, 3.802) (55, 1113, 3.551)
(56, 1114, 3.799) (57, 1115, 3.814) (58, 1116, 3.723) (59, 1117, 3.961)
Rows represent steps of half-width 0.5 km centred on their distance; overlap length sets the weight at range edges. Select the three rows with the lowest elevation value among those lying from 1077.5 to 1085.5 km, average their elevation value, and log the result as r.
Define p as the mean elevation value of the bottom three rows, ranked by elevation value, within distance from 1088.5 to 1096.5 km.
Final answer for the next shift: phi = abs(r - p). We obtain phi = 0.14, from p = 3.68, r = 3.54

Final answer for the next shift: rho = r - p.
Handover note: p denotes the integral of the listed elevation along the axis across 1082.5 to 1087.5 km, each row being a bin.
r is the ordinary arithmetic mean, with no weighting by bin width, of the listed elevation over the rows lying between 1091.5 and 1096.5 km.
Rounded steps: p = 18.6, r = 3.74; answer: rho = -14.9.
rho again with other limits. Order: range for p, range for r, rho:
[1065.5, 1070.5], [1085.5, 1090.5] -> -15.6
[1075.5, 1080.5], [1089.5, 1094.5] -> -14.3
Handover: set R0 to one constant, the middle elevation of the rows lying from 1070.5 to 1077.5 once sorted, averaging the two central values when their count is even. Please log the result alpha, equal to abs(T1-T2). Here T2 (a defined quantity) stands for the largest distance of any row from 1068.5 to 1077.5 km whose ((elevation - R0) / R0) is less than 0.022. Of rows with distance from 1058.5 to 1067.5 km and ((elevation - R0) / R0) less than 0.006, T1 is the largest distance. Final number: 14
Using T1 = 1063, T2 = 1077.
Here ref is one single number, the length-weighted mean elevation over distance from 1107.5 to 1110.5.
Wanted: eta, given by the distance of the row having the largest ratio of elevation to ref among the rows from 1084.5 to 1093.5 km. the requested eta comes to 1085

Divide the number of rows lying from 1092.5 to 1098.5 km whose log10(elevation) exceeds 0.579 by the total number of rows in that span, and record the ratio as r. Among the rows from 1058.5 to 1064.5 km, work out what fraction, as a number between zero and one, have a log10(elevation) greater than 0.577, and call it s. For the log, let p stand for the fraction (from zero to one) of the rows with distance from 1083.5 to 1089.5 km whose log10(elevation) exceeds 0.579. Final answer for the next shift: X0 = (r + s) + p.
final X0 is 1.00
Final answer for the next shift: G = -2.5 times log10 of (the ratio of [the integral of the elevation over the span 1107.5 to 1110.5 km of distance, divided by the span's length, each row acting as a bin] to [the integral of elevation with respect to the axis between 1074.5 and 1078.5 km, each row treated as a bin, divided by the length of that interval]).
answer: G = -0.029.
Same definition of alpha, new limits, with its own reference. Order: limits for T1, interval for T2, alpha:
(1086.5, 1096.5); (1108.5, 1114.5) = 20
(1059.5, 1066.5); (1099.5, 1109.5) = 44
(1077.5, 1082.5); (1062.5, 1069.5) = 11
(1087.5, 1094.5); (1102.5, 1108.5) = 13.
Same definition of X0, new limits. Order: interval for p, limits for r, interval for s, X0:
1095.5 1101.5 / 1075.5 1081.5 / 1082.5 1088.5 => 1.33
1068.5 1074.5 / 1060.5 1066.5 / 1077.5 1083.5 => 1.33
